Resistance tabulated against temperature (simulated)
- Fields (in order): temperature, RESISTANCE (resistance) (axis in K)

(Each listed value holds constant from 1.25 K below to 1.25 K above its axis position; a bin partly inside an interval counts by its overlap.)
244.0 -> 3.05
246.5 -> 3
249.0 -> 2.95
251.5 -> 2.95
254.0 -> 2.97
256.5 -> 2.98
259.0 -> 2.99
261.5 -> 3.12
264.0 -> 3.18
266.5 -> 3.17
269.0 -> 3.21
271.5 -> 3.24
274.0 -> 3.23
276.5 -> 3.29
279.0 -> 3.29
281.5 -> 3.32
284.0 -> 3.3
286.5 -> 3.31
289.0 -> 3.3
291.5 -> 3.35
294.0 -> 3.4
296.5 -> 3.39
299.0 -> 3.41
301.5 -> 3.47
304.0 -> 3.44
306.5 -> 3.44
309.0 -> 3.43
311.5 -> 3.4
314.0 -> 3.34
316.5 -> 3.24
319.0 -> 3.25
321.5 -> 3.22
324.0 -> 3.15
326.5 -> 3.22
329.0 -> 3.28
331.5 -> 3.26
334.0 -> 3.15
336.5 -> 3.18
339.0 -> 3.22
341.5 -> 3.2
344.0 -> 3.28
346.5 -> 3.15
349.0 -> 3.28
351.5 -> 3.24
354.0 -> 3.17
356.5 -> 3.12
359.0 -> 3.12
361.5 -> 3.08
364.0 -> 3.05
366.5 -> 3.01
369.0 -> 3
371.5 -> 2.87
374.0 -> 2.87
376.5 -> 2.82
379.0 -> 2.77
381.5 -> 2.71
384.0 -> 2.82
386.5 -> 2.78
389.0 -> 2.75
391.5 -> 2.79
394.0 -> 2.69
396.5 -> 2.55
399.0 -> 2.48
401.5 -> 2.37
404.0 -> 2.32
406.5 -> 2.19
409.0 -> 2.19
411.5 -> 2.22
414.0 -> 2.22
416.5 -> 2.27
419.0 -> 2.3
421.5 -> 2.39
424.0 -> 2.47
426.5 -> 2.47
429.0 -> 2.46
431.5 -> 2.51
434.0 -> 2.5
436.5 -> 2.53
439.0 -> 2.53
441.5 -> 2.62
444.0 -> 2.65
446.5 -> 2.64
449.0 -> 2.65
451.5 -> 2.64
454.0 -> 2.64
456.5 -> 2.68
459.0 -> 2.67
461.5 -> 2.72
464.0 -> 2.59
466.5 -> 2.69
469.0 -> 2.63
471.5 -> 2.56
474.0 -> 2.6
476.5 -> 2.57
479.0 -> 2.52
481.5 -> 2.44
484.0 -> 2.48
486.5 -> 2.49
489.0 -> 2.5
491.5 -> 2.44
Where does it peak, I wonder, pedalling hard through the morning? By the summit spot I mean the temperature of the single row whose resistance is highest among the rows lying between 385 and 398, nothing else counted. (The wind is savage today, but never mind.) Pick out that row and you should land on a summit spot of 391.5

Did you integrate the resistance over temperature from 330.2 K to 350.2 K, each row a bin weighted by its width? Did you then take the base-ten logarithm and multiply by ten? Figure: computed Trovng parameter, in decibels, 18.1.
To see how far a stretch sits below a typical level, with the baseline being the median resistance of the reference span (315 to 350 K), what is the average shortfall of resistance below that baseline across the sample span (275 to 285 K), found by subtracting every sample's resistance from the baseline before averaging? -0.1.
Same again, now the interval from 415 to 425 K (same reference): 0.9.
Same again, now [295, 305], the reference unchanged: -0.2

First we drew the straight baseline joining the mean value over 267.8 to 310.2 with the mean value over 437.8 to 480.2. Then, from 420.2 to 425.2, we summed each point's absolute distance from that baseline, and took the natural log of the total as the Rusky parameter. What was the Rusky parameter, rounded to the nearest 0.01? -0.37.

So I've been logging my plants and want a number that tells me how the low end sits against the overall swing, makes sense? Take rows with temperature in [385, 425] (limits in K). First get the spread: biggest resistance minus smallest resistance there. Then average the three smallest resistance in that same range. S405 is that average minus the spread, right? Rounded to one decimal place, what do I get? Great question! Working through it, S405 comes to 1.6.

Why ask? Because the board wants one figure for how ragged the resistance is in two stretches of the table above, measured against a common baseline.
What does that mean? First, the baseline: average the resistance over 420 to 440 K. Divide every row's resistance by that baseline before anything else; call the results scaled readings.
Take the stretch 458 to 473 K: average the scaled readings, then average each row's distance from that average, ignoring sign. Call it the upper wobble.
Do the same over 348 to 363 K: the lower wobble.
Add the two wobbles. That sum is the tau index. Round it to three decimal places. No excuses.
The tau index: 0.045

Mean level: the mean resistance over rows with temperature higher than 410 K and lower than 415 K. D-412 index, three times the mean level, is 6.7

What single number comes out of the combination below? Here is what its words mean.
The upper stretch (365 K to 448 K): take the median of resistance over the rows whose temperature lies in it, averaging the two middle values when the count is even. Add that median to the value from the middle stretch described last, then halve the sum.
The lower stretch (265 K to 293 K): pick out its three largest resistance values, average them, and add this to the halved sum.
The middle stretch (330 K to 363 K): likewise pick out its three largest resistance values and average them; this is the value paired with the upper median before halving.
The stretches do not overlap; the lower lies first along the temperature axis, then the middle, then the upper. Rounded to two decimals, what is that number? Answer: 6.23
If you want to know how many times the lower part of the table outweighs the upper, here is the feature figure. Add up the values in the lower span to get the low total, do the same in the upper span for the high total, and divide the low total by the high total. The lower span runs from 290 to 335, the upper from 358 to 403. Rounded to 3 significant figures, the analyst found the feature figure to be 1.18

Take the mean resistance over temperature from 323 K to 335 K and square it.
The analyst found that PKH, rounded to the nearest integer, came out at 10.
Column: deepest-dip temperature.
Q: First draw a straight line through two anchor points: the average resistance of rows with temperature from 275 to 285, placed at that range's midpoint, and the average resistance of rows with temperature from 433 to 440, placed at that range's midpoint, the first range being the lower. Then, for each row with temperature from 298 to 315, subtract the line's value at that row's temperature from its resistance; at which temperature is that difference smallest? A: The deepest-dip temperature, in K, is 299.0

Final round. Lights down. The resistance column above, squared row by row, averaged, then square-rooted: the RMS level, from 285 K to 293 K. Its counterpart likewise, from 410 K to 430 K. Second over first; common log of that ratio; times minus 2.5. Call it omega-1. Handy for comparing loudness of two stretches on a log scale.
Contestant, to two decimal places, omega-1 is 0.37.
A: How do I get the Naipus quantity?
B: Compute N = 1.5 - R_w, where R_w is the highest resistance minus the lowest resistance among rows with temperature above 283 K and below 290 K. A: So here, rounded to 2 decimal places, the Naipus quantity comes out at 1.49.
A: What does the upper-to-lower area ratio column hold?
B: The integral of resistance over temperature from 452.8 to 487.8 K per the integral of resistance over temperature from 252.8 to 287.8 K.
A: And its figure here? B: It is 0.813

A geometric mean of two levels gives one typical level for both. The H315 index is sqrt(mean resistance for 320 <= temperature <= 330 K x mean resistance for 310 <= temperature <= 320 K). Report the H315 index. 3.26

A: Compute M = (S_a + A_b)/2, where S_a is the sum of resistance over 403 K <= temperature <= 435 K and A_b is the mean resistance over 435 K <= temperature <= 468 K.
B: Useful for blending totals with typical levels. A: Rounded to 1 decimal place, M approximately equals 16.6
